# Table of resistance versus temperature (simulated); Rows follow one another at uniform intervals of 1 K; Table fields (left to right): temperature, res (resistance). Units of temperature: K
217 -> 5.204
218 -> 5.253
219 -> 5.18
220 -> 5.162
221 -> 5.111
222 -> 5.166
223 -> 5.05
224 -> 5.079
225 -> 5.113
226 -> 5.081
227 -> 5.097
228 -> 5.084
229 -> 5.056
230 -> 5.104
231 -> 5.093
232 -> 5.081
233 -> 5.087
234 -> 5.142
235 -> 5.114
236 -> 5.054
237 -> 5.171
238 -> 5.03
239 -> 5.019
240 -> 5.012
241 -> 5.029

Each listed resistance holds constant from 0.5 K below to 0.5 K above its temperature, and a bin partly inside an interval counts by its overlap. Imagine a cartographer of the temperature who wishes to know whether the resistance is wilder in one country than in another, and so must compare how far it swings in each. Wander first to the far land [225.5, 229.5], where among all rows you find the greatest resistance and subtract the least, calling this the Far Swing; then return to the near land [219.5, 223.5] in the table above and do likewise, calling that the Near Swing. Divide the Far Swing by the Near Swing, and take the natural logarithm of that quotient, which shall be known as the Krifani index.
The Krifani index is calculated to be -1.0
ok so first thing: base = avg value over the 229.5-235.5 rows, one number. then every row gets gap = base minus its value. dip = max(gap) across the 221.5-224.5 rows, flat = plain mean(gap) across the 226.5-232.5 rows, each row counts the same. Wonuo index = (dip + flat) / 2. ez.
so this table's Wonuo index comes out 0.036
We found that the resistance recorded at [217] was 5.204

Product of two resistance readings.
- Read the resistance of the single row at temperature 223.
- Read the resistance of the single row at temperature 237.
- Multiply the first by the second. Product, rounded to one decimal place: 26.1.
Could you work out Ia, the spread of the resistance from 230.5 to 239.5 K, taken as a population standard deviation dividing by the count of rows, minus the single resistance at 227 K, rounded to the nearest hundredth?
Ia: -5.05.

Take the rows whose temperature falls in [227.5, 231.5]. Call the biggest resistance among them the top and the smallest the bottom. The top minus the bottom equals 0.048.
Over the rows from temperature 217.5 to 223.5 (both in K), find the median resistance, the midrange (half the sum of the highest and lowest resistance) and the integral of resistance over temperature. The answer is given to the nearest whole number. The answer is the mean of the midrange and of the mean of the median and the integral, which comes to 12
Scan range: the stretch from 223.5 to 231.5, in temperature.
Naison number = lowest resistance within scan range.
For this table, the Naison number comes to 5.056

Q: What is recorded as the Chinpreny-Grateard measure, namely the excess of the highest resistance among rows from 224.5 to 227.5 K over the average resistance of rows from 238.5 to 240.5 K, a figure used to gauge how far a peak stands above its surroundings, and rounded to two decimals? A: 0.10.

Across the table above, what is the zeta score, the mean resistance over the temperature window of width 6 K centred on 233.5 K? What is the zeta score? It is 5.10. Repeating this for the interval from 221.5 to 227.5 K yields 5.10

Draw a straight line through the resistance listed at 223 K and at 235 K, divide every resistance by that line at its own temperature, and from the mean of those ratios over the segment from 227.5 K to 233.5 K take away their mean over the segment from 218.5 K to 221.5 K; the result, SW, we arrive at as -0.024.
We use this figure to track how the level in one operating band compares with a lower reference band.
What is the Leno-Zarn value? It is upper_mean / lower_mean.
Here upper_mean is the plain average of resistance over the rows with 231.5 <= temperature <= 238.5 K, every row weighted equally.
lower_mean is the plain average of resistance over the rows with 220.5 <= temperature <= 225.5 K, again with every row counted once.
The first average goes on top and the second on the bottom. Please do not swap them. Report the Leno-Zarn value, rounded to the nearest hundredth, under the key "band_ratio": 1.00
